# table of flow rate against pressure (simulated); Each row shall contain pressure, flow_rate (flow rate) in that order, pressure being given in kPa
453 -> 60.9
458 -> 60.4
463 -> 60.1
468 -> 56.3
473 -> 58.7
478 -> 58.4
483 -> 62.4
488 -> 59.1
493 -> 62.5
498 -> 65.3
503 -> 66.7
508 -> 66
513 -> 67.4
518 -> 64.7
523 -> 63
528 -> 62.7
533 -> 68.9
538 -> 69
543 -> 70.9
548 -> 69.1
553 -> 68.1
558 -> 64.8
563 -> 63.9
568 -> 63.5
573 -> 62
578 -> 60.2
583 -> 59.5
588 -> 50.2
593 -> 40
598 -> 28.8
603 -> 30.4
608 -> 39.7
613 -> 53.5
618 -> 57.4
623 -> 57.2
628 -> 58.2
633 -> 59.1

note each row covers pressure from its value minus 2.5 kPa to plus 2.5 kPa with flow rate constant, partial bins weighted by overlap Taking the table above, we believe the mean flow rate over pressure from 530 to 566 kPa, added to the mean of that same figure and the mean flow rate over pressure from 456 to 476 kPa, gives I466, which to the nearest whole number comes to 131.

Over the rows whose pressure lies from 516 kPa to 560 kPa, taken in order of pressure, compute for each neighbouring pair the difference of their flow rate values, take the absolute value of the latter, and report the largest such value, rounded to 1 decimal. 6.2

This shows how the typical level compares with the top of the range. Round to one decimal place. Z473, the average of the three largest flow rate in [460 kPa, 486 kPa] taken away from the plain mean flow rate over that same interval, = -1.2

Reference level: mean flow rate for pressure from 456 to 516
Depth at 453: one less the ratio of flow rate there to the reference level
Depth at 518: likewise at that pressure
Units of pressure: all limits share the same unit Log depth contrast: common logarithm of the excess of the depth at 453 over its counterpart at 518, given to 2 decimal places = -1.21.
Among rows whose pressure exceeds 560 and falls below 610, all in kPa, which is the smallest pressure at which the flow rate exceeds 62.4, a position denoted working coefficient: 563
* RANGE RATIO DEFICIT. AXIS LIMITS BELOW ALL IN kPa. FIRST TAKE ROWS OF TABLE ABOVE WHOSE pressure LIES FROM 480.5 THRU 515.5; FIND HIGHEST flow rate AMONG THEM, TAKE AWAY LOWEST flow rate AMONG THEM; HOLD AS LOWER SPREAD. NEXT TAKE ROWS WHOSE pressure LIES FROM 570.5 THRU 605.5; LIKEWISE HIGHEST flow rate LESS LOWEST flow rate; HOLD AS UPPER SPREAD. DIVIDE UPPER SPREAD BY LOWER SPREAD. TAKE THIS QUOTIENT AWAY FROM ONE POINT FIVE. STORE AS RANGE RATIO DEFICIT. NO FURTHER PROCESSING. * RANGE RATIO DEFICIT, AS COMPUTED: -2.5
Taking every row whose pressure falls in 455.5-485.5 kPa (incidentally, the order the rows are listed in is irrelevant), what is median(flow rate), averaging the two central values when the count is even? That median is 59.4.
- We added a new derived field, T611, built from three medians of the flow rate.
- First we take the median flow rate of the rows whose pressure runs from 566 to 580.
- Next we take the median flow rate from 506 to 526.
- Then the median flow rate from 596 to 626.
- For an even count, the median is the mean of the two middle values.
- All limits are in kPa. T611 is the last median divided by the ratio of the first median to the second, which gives 49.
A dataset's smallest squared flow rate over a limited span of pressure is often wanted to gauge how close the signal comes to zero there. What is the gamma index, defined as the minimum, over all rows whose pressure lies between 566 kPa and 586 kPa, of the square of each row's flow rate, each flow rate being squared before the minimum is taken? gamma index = 3540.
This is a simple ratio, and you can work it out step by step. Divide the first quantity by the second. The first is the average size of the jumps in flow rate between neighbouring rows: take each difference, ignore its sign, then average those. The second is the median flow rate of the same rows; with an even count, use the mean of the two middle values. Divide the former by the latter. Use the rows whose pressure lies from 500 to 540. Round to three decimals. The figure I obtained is 0.028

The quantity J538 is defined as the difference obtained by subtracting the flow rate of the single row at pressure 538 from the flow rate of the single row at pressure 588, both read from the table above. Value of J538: -19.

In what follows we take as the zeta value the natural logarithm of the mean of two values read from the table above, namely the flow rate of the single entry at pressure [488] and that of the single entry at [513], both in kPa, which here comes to 4.15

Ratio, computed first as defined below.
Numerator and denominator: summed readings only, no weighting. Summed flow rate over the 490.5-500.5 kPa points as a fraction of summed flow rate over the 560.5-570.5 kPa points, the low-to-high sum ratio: 1.00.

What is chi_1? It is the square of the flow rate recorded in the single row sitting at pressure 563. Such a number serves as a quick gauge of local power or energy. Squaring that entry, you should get 4083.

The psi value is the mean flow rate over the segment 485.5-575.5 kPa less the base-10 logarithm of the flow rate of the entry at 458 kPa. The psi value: 64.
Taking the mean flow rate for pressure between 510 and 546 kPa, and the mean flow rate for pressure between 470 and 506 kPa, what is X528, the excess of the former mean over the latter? 5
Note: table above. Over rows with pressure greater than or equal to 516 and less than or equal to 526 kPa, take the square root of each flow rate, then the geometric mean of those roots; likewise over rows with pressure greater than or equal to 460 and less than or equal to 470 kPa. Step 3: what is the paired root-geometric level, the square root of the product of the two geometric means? 7.8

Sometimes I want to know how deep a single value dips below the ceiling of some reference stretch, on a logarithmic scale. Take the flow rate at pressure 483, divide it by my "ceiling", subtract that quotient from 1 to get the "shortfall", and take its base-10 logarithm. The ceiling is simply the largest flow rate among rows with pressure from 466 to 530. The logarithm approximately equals -1.13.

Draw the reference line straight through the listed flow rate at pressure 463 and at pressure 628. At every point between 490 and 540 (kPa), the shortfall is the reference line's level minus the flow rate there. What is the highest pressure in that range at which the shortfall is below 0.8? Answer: 538 kPa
